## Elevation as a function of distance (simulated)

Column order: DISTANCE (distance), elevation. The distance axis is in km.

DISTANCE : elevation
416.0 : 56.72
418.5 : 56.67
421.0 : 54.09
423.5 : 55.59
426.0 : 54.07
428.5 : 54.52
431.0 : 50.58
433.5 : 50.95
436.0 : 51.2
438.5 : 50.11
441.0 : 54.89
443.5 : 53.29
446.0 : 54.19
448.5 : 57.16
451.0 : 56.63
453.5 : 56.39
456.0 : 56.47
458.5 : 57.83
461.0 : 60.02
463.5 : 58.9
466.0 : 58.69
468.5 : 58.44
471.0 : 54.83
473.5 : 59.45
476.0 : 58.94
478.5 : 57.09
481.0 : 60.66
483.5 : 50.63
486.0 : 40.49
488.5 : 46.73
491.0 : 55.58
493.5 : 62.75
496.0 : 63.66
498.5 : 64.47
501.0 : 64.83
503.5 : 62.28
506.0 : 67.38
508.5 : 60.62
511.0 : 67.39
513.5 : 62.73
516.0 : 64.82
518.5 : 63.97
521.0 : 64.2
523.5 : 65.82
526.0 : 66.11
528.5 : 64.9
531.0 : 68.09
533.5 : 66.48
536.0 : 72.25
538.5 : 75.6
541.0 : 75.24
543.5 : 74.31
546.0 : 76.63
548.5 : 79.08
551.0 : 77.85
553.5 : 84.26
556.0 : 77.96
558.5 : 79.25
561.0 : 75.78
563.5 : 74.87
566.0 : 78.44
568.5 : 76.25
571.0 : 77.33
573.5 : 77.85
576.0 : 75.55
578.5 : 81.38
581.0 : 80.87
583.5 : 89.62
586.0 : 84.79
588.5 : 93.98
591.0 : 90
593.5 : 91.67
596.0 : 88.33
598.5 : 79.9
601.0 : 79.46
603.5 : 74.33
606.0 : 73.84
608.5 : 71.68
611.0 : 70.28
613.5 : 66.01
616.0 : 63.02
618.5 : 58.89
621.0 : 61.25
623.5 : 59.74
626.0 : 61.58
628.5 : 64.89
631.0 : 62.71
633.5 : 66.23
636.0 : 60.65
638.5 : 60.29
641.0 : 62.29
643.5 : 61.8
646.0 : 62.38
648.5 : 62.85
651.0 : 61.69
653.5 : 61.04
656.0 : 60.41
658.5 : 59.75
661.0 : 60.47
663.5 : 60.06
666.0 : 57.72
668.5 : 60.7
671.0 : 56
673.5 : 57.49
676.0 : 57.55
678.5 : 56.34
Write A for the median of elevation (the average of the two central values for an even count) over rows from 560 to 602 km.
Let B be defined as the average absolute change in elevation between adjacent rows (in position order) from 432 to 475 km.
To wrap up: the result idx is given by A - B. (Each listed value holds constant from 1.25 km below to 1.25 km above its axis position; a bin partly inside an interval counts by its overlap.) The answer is 78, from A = 80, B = 1.6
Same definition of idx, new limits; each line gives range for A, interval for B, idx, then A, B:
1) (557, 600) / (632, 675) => 78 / 80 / 1.6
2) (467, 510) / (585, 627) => 56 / 59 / 3.3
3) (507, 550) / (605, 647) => 64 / 66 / 2.4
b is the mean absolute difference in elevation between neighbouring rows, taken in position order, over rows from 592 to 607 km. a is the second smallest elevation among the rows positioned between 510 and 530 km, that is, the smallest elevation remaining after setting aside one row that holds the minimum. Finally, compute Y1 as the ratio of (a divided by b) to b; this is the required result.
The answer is 5.0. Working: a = 63.97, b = 3.6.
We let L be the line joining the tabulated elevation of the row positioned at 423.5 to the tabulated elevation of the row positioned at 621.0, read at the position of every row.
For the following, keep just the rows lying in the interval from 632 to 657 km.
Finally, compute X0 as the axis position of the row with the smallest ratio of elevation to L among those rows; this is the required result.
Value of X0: 656.0 km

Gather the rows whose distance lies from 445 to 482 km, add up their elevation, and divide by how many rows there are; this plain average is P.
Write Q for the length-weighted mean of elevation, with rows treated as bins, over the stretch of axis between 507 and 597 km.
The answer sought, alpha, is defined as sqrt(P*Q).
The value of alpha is 66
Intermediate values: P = 58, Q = 76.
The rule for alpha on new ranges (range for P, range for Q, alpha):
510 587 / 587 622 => 75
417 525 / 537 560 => 67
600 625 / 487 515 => 65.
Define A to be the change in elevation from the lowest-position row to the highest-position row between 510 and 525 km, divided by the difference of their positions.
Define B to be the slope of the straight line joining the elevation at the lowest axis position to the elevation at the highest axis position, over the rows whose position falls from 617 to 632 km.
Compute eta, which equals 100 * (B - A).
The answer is 43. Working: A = -0.1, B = 0.3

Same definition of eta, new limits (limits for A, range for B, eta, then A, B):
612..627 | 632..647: 5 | -0.4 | -0.3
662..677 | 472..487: -132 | -0.2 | -1.5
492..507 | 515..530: -36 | 0.4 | 0.0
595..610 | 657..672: 103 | -1.3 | -0.3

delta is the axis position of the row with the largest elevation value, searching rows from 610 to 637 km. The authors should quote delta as 611.0 km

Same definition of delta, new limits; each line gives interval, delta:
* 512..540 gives 538.5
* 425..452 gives 448.5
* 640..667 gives 648.5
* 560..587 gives 583.5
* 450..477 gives 461.0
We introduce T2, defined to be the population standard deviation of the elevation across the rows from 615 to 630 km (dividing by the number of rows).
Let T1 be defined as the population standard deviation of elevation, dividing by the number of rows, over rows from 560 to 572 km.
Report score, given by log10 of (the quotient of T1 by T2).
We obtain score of -0.21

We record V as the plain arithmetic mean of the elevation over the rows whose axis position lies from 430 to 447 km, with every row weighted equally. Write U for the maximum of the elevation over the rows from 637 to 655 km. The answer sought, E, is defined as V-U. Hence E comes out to -11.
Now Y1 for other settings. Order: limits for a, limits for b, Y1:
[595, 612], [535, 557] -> 8.4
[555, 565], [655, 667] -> 71.1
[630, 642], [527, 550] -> 9.7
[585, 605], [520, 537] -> 15.3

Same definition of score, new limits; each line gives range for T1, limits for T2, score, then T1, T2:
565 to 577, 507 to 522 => -0.29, 1.1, 2.1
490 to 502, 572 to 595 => -0.26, 3.4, 6.2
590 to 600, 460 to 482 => 0.45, 4.5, 1.6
